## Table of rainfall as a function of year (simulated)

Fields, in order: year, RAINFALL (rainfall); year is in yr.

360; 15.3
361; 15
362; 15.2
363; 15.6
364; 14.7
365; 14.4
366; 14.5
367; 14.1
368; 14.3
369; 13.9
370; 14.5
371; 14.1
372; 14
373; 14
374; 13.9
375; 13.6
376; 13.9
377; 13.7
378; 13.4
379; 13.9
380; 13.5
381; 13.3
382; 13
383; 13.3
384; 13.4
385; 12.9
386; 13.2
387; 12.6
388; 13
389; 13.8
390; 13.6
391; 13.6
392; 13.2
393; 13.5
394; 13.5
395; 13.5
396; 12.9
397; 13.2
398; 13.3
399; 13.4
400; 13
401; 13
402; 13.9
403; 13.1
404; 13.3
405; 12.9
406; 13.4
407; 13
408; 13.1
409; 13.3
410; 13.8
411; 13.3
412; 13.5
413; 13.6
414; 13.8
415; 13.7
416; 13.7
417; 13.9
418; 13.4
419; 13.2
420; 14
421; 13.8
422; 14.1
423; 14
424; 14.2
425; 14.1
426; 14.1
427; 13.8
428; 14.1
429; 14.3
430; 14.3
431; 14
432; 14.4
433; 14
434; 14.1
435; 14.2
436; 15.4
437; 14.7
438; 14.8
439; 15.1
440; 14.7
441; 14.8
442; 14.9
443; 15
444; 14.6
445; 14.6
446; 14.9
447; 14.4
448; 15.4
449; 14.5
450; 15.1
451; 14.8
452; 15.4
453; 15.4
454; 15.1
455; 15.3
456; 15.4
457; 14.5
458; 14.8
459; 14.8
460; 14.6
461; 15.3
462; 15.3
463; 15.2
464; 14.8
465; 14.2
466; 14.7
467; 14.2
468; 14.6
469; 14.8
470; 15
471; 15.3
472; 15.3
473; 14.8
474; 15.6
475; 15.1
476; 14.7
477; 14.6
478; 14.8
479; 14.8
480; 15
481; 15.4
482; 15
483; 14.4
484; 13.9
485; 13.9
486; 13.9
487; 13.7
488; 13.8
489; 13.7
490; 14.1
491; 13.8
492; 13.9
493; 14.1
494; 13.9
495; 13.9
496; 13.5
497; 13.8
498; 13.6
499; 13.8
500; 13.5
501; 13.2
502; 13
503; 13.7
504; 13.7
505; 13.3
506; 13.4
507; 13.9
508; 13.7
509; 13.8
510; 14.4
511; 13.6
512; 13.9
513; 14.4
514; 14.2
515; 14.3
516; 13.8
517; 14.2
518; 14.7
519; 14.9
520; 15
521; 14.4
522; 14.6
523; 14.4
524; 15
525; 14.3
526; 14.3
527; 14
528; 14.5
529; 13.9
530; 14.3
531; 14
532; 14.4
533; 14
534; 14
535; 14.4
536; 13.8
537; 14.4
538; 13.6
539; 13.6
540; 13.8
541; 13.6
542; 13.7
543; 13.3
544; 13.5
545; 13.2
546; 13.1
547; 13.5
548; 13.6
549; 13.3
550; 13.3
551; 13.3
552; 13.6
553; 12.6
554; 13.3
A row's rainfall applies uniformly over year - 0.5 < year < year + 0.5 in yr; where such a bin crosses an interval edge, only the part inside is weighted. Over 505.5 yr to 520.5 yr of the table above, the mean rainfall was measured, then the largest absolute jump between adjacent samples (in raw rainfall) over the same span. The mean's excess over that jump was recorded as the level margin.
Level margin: 13.3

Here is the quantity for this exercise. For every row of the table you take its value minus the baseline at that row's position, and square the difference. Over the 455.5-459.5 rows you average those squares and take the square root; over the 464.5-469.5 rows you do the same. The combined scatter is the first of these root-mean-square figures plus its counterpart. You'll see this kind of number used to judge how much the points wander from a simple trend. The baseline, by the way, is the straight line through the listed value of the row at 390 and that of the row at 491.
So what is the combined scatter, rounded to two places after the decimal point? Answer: 1.98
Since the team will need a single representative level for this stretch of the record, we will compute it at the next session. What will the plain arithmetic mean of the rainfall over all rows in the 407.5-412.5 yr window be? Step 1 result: 13.4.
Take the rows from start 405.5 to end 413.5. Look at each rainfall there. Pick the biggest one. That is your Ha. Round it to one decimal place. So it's 13.8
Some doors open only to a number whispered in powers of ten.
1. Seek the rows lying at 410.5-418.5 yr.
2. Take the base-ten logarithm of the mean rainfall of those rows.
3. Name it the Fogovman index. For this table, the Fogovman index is 1.134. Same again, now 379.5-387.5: 1.119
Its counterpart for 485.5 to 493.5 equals 1.142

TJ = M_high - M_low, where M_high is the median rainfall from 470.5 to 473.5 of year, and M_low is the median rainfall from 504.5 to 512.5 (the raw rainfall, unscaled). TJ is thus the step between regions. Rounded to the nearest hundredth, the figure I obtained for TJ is 1.55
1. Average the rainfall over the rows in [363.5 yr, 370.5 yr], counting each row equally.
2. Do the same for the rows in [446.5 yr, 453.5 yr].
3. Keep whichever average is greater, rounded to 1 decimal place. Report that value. 15.0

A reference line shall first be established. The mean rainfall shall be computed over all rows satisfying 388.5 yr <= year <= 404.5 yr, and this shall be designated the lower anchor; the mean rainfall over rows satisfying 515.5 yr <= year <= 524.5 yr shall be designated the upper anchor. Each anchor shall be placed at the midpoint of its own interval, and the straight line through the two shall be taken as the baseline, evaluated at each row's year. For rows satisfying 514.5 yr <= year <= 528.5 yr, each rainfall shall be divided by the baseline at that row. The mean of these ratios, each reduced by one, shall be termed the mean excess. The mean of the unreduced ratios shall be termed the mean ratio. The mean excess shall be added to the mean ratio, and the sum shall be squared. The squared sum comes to 0.97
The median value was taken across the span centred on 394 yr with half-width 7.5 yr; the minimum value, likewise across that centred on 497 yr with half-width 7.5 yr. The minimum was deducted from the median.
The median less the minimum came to 0.30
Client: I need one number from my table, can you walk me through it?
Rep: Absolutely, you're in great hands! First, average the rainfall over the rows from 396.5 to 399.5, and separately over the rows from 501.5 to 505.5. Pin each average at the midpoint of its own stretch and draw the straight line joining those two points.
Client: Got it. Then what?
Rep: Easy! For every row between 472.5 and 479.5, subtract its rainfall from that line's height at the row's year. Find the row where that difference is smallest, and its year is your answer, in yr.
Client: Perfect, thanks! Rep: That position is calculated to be 474 yr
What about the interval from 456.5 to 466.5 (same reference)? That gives 461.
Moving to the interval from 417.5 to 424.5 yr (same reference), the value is 424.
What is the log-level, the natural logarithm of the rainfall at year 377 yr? 2.62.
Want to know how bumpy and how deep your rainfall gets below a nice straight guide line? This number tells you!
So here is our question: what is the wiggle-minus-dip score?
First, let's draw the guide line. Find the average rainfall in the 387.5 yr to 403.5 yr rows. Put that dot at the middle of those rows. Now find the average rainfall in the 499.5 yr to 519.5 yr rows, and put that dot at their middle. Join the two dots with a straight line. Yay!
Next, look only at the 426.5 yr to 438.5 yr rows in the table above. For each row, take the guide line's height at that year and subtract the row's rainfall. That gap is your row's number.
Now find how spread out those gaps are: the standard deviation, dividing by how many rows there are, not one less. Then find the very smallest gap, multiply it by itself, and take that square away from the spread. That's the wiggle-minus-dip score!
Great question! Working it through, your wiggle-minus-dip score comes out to -3.1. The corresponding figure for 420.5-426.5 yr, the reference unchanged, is -0.4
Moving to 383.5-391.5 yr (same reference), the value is 0.1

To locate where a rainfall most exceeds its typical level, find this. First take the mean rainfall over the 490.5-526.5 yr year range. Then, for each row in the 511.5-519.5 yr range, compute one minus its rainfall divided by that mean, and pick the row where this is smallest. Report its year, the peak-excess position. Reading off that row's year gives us 519 yr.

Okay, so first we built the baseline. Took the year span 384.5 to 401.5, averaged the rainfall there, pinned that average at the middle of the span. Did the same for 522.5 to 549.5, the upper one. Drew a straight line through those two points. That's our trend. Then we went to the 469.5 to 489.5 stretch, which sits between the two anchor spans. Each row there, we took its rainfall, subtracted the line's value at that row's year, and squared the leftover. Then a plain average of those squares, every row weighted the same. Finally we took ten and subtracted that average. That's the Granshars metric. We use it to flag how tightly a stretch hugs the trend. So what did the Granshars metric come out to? 8.6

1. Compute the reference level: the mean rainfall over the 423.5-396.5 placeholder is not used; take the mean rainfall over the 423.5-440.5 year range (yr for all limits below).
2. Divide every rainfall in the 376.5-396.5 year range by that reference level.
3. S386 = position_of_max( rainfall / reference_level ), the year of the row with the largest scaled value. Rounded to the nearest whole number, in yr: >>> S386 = 379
